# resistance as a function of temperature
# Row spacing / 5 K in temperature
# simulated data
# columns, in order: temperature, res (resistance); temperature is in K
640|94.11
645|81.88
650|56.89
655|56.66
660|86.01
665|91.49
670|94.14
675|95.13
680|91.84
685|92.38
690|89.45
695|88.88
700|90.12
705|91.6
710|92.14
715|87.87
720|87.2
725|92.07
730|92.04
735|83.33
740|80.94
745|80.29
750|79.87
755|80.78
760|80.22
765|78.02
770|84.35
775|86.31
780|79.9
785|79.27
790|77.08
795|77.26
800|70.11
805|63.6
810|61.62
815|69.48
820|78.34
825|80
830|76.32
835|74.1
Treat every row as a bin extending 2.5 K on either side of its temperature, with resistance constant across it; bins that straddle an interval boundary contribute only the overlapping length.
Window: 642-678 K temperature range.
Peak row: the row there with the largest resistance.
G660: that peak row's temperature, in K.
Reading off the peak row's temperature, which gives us 675 K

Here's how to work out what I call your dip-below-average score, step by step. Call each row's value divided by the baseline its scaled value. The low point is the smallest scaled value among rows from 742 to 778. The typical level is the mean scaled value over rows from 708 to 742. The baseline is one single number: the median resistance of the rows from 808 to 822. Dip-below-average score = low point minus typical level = -0.14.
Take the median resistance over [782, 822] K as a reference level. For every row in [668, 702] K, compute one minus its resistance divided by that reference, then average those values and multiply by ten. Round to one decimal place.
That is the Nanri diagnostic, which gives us -2.5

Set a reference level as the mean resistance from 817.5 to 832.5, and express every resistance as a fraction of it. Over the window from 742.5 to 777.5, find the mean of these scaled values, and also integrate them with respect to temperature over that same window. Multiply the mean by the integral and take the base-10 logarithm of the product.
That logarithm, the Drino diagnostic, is 1.6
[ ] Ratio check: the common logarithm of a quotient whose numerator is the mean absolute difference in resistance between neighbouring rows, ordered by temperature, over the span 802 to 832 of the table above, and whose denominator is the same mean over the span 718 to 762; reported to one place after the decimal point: 0.3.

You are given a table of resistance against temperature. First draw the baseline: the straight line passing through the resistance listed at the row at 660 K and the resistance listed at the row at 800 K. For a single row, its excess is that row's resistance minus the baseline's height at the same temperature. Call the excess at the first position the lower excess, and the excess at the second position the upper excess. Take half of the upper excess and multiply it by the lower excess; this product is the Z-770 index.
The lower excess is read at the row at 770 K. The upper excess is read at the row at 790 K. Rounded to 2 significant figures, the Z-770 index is 32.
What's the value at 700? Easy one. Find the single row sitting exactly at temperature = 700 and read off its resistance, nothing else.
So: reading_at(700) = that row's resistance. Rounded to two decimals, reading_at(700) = 90.12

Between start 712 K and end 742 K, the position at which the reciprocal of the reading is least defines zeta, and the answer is 725 K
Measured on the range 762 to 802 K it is 775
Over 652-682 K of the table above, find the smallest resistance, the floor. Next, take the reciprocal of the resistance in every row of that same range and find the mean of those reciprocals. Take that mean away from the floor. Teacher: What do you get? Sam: 57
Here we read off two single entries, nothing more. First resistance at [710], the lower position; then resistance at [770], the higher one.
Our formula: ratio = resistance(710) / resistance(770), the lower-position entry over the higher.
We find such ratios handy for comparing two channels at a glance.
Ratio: 1.09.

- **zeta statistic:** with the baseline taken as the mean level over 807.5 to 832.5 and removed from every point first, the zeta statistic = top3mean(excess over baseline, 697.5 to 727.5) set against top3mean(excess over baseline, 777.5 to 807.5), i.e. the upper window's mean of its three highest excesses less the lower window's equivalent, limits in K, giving -13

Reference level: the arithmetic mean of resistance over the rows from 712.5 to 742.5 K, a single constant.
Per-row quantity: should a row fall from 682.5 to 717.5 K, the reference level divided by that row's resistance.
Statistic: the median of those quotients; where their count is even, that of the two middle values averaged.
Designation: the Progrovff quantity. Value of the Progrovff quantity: 0.97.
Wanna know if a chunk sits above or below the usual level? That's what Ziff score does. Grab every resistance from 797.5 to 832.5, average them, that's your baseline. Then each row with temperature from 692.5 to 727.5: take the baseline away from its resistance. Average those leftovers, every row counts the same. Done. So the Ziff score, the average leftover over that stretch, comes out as 18.6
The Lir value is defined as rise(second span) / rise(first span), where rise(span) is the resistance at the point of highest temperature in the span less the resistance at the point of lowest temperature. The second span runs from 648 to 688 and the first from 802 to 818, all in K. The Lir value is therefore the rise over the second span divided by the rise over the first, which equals 6.0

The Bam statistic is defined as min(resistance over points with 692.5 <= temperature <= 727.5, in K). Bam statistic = 87.2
